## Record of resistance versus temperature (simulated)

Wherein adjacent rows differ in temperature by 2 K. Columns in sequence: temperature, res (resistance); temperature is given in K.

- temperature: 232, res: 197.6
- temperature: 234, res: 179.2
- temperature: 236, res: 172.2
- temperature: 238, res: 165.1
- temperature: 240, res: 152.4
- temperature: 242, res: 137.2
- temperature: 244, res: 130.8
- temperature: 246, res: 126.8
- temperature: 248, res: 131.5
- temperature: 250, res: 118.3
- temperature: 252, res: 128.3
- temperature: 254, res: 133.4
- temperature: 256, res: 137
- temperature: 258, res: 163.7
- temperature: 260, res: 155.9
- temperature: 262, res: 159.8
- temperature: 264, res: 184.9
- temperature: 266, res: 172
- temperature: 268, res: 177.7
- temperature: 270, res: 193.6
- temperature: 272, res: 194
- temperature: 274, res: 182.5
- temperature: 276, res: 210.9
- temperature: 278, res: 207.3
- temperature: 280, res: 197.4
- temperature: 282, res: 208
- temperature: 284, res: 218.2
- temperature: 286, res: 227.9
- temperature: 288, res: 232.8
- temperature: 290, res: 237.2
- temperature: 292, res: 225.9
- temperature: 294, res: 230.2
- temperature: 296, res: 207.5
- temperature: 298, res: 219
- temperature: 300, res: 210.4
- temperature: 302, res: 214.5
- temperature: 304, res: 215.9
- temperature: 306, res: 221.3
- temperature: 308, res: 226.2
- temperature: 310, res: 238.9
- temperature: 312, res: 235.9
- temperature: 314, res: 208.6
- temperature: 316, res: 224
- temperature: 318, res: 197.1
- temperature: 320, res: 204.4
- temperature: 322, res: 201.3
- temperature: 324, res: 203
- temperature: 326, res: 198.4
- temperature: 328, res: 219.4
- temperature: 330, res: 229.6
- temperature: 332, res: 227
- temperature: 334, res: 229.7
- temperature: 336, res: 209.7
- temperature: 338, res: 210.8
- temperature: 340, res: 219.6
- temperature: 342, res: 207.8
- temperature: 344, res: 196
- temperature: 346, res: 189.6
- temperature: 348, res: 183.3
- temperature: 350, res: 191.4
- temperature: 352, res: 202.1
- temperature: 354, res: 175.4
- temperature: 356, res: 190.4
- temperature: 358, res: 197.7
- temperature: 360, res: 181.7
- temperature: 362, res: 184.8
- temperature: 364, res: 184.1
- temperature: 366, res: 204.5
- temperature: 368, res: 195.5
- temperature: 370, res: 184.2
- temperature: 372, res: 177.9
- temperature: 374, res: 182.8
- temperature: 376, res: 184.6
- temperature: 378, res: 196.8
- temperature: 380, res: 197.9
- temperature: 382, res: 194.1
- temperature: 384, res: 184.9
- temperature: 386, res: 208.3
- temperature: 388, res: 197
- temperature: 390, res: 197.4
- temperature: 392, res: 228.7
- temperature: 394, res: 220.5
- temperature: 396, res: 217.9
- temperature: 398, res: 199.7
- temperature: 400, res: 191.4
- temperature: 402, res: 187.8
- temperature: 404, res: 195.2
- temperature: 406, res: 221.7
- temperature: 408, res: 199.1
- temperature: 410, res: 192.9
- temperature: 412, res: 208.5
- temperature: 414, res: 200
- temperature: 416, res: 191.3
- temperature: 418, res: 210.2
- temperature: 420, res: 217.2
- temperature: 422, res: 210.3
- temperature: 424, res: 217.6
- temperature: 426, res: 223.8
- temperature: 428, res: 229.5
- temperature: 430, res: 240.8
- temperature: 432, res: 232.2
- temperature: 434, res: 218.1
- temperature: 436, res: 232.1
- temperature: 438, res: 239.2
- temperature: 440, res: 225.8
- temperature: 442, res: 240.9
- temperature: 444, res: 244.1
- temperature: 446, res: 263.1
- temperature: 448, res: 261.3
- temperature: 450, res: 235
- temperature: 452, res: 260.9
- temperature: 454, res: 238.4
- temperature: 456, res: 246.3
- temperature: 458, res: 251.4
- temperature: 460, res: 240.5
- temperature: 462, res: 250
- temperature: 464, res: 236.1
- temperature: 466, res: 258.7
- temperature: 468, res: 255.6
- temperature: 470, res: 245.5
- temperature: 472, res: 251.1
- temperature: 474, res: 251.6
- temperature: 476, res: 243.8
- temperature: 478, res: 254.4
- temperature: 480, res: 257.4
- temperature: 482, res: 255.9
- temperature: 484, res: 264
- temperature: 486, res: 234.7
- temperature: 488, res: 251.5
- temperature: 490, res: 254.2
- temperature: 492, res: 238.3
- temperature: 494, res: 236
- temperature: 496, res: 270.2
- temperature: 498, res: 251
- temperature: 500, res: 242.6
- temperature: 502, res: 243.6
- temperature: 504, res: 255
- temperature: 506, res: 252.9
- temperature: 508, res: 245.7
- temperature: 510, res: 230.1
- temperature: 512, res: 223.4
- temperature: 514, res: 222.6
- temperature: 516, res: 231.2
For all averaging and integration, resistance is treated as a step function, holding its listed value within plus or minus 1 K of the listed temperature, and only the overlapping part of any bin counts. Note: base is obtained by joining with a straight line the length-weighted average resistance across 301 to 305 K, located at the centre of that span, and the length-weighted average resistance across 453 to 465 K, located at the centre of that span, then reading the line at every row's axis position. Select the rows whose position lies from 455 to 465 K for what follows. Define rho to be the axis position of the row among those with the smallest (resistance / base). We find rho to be 464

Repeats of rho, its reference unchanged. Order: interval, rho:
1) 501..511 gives 510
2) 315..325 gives 318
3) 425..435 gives 434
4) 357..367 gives 360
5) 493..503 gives 494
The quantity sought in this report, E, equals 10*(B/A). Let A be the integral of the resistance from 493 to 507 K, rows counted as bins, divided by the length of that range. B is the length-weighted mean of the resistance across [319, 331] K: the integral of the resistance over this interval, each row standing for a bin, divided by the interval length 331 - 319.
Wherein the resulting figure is 8.4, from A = 250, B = 209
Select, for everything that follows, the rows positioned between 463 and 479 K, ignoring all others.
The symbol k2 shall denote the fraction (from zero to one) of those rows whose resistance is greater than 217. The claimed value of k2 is 1.00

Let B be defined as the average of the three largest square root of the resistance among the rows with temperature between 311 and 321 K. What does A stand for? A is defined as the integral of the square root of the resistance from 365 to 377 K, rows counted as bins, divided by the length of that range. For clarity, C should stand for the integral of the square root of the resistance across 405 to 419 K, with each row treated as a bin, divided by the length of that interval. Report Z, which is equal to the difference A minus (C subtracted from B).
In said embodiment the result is 13.1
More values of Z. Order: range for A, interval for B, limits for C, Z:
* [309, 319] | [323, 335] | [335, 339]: 14.2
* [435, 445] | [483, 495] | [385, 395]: 13.9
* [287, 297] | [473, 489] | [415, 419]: 13.1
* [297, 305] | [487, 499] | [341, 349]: 12.5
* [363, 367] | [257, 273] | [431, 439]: 15.3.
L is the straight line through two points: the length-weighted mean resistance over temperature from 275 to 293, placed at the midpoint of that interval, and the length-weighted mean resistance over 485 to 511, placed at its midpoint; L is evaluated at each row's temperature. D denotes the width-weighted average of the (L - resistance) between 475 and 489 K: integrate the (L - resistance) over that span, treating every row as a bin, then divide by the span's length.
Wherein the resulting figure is -7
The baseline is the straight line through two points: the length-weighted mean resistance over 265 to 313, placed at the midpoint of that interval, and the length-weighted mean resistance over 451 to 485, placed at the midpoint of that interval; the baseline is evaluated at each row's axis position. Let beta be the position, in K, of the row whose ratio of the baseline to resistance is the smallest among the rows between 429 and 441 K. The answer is 430 K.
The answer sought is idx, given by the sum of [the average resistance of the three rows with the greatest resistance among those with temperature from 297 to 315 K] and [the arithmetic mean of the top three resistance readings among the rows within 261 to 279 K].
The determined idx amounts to 438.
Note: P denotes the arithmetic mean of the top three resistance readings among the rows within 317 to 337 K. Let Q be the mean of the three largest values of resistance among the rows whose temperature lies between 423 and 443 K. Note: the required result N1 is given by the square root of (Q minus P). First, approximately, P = 229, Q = 240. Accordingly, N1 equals 3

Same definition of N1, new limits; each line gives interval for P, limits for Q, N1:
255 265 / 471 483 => 9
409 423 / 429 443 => 5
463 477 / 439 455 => 3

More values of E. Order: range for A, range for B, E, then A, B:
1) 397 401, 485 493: 12.5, 196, 245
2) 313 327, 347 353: 9.4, 205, 192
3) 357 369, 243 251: 6.6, 191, 127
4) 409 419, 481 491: 12.6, 201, 252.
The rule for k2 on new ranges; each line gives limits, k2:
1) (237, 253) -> 0.00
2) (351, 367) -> 0.00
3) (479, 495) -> 1.00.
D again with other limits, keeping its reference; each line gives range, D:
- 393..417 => 32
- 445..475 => -8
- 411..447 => 13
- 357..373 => 40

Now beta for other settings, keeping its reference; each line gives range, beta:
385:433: 430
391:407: 392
